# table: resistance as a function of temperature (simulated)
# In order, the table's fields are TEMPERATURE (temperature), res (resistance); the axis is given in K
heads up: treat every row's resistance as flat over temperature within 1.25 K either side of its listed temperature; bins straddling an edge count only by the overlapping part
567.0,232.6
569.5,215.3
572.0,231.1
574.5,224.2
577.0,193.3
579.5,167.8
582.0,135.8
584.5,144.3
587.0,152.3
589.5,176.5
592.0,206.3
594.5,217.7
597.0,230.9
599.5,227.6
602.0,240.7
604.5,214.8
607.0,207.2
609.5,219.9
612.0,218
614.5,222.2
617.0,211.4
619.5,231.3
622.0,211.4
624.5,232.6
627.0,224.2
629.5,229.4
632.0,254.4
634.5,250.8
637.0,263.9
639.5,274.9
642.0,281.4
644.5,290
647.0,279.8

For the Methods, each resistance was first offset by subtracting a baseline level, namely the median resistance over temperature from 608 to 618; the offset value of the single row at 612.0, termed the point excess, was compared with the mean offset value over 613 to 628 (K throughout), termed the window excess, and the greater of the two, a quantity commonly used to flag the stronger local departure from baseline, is 3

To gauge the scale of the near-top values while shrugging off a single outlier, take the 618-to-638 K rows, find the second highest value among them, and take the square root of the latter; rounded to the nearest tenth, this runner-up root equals 15.9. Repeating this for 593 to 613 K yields 15.2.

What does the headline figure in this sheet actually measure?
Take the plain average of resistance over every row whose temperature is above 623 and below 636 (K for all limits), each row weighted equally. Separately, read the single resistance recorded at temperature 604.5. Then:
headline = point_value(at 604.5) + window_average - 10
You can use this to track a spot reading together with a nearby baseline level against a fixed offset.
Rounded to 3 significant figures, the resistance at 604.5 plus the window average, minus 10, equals 443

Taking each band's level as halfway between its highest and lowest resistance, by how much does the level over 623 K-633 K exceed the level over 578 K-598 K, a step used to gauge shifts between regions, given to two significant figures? 56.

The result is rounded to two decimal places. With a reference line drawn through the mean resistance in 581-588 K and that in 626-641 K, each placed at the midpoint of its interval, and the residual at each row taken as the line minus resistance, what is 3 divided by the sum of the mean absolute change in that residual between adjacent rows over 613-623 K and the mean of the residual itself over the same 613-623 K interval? 0.18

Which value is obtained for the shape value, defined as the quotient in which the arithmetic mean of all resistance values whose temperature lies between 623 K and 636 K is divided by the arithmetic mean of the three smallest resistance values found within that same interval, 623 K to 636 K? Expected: 1.04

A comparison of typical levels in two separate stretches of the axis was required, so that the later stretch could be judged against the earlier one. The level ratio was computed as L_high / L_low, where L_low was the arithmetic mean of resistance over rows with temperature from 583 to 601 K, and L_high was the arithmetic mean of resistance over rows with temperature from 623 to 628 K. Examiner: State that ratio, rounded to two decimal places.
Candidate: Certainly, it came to 1.18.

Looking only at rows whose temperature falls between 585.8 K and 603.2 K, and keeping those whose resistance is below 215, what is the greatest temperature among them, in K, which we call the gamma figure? 592.0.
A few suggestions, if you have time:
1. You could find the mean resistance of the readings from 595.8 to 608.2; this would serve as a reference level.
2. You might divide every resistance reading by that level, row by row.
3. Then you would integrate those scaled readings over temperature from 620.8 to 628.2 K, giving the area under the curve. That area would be 7.4 K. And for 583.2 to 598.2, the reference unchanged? 12.6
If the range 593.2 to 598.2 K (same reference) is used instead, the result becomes 5.0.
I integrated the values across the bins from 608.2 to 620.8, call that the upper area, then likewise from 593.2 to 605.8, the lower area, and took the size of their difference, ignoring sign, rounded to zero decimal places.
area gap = 72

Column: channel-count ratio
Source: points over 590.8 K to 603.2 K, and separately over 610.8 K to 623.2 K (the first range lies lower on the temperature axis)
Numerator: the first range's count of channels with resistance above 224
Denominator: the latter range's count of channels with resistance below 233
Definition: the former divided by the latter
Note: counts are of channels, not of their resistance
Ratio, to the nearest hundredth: 0.60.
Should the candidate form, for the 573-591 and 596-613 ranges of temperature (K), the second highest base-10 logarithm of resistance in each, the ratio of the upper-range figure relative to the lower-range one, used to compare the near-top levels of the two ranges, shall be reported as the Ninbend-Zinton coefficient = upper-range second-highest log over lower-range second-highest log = 1.03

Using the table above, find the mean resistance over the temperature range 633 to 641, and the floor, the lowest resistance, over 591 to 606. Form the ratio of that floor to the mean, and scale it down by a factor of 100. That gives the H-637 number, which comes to 0.0078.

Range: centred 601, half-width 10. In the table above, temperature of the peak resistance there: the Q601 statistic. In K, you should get 602.0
